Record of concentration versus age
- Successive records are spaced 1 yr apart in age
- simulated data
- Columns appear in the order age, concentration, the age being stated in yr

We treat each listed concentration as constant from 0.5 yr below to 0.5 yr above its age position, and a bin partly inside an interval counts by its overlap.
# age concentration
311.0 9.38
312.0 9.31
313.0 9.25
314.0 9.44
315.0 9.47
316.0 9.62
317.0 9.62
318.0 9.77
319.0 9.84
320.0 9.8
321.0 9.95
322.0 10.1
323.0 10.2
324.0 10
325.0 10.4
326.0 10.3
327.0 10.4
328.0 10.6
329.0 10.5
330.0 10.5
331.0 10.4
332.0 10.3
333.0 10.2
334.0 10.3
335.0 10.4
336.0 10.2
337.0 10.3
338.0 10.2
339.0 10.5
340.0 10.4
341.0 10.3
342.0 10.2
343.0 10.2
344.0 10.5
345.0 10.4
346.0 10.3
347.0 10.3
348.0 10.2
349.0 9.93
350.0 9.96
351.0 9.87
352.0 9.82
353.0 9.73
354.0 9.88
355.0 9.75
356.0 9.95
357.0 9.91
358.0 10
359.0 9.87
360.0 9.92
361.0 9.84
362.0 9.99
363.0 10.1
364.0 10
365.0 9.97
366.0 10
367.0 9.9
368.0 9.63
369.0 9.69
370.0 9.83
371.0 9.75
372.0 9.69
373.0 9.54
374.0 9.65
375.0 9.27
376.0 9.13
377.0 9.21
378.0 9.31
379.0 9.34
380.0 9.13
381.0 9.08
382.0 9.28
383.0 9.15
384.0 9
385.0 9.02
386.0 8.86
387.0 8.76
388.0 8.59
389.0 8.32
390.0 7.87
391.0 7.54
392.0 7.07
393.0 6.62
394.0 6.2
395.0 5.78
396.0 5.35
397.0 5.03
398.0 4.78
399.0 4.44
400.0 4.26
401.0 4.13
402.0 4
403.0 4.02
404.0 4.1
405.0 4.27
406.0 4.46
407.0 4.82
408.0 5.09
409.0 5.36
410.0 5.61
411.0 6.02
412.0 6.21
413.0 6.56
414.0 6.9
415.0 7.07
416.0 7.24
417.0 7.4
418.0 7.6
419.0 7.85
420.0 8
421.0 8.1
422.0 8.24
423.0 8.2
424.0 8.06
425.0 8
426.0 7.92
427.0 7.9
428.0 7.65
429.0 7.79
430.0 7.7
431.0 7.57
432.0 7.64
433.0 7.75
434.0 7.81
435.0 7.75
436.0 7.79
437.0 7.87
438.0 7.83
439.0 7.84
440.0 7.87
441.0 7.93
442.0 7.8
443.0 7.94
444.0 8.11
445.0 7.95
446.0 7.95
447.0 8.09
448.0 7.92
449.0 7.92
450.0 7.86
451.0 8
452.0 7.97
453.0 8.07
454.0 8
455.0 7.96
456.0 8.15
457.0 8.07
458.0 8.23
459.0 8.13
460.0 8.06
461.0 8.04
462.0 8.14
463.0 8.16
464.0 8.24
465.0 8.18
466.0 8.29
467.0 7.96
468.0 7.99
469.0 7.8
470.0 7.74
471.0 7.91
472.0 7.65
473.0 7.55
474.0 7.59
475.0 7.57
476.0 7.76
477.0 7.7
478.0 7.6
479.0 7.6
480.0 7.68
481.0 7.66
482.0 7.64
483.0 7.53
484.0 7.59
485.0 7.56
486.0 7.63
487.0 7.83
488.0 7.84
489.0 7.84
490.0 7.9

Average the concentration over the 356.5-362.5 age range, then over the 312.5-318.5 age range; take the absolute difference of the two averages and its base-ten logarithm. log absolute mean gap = -0.4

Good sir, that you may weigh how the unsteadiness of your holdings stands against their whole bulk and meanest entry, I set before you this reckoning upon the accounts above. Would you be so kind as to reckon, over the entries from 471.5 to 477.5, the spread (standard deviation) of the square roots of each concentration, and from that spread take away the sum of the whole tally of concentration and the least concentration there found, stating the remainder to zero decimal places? -53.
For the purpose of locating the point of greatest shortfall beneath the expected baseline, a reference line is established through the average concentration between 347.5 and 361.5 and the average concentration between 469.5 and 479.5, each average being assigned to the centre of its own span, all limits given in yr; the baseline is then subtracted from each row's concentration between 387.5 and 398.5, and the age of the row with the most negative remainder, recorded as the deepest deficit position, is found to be 398.0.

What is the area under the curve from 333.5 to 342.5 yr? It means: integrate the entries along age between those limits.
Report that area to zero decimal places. 93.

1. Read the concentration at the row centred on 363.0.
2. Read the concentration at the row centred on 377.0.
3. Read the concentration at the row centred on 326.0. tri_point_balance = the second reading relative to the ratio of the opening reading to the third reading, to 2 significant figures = 9.4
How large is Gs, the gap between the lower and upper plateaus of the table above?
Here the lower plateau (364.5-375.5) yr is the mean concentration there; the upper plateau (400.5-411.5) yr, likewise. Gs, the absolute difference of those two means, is 5.0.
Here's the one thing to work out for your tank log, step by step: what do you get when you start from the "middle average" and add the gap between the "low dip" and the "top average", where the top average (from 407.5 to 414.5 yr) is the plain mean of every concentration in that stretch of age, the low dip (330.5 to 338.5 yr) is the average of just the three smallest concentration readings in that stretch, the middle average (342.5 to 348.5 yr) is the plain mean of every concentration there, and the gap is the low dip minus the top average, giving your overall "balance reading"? 14.6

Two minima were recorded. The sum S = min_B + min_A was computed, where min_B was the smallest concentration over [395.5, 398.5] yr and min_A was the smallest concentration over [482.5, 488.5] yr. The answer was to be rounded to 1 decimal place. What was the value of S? 12.3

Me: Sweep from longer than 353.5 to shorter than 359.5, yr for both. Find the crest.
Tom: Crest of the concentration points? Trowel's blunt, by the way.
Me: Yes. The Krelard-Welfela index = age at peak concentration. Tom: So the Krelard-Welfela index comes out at 358.0 yr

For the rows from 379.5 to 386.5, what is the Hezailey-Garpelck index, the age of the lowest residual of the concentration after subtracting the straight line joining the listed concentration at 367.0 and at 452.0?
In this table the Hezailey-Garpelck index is 386.0 yr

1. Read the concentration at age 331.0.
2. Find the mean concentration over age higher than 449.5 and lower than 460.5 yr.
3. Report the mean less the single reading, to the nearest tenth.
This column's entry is -2.4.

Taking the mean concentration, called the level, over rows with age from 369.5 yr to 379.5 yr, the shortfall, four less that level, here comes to -5.5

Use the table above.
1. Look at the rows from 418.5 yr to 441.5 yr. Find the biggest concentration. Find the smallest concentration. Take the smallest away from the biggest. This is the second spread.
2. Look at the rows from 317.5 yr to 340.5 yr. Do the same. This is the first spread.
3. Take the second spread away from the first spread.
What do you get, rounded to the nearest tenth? 0.2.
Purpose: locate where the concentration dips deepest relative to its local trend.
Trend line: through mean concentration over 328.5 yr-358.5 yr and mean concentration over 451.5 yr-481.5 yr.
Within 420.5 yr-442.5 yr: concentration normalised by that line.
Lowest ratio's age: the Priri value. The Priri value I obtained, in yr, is 431.0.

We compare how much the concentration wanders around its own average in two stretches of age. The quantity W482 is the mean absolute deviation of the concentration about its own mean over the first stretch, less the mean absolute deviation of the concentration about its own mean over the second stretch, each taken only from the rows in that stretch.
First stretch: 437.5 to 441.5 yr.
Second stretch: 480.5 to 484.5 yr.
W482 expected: -0.01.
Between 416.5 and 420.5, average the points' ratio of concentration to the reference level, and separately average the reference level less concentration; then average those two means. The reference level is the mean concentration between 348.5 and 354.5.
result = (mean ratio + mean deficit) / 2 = 1.5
